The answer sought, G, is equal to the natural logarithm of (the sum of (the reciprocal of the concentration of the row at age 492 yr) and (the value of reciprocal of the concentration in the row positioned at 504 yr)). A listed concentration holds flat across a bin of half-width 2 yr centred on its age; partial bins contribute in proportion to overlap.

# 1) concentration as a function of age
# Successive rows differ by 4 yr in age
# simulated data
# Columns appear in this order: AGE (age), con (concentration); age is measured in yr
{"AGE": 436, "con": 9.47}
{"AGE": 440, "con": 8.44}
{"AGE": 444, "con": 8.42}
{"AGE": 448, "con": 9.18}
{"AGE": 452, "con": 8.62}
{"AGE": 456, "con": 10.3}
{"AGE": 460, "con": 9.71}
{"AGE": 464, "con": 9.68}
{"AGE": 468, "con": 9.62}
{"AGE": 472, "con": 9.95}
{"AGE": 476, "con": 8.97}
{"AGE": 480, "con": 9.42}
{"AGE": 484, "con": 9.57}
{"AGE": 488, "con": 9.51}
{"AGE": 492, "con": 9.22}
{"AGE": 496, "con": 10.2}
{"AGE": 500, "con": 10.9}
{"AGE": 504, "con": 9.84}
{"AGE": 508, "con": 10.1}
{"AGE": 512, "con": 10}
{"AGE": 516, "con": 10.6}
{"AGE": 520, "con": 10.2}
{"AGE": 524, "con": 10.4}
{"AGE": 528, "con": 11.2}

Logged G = -1.560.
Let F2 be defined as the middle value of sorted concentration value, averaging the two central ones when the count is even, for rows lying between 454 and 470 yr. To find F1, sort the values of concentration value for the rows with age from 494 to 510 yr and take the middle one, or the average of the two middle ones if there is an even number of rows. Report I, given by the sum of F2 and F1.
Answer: 19.8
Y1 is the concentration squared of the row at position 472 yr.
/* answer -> 99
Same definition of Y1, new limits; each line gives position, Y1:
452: 74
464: 94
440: 71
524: 108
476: 80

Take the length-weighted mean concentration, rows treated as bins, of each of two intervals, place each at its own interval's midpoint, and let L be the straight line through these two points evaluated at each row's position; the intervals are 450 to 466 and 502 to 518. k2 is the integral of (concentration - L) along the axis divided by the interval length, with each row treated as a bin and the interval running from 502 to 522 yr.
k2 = -0.01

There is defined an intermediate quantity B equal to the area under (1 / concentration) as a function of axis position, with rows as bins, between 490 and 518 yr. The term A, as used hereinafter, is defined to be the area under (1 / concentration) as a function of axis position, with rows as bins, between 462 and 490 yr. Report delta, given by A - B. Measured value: 0.2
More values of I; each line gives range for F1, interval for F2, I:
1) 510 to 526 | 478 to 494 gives 19.8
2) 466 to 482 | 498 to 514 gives 19.6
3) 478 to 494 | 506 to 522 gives 19.6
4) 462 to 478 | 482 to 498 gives 19.2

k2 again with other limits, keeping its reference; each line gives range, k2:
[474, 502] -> -0.21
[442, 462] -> -0.27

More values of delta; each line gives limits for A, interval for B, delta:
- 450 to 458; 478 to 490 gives -0.4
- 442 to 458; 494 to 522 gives -1.0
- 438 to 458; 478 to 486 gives 1.4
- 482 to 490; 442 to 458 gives -0.9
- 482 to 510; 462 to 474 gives 1.6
